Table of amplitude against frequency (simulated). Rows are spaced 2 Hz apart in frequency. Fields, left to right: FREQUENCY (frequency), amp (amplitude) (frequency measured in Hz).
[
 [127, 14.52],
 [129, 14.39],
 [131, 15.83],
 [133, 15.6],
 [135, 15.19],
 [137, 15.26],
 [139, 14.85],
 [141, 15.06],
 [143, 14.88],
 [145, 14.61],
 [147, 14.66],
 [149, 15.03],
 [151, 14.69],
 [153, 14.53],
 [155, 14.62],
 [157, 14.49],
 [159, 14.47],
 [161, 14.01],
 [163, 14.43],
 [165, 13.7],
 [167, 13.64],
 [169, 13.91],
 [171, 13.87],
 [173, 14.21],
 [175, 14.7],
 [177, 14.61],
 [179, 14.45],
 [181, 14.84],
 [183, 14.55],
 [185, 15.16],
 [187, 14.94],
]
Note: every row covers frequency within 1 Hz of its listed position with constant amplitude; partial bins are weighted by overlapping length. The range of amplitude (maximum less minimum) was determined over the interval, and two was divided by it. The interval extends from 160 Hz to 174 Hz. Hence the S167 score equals 2.53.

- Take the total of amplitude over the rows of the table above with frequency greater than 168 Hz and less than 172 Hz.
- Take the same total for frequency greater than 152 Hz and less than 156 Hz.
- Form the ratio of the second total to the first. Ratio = 1.05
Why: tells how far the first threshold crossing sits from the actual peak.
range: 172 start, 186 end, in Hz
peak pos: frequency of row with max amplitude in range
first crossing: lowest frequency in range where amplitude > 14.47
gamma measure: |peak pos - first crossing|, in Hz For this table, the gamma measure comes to 10 Hz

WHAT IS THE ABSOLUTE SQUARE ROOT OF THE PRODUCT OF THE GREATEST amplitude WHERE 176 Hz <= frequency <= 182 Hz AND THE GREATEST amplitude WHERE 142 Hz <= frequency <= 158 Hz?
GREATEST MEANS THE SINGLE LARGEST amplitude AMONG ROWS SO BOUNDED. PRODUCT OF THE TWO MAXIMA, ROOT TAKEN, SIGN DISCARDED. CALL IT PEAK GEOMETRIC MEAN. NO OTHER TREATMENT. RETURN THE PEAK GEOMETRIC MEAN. 14.9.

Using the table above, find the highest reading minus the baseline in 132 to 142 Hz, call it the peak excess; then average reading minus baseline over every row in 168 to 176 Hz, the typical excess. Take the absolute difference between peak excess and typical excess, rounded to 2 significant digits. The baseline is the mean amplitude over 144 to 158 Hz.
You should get 1.4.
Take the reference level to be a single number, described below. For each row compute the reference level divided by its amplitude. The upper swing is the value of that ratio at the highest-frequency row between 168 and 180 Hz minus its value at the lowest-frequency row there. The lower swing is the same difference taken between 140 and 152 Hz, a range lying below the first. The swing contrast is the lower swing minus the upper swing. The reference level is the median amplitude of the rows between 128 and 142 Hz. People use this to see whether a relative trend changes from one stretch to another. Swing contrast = 0.066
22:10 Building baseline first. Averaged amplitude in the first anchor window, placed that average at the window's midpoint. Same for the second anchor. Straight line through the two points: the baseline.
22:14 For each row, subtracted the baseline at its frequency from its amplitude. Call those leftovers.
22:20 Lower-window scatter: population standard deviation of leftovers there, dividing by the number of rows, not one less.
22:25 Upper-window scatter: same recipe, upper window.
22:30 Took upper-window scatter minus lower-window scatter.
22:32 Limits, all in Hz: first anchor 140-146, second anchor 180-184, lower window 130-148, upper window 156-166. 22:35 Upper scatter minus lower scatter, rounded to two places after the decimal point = -0.06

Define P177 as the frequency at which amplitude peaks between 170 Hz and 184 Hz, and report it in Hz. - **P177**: 181 Hz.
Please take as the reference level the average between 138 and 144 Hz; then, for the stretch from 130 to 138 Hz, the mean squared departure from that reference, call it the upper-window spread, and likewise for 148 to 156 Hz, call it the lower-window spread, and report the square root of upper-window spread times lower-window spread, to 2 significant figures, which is 0.17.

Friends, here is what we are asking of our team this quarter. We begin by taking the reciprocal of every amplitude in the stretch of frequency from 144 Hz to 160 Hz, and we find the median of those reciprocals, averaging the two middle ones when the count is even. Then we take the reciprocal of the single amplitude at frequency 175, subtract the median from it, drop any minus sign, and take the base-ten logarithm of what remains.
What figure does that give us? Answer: -3.40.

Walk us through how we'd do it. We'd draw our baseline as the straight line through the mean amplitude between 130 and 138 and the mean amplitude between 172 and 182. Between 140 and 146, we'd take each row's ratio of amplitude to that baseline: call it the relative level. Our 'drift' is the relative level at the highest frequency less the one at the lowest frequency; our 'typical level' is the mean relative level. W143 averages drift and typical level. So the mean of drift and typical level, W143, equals 0.474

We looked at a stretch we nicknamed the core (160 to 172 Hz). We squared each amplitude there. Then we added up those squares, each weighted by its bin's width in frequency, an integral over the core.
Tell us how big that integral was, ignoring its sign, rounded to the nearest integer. 2328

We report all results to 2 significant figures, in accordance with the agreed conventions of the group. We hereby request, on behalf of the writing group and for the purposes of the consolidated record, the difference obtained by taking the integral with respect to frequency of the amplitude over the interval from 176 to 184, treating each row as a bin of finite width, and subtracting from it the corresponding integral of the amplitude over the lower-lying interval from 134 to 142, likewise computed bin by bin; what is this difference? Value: -3.8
